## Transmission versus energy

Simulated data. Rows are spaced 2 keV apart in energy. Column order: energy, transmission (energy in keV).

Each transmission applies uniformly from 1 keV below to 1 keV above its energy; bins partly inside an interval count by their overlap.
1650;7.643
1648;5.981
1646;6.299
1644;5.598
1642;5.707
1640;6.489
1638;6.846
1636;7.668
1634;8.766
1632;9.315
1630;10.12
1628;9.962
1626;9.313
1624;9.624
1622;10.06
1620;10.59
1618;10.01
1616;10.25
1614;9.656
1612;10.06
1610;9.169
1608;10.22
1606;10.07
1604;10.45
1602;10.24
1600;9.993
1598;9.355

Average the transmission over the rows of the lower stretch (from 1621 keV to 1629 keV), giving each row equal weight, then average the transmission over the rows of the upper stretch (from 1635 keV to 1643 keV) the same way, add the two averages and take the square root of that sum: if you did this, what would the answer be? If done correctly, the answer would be 4.05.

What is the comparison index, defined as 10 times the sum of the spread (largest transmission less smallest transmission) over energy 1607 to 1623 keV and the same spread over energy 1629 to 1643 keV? 58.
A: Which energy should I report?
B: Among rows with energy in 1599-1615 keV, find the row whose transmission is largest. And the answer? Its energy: 1604 keV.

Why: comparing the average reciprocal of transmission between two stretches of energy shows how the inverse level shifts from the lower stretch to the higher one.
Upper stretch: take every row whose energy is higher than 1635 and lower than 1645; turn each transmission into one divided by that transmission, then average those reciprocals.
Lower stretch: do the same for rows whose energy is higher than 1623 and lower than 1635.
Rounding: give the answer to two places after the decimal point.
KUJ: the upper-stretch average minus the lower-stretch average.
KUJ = 0.05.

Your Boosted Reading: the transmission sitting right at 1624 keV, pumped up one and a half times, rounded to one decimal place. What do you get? 14.4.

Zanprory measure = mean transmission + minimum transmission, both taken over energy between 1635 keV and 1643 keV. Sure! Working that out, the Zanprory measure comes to 12.4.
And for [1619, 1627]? 19.2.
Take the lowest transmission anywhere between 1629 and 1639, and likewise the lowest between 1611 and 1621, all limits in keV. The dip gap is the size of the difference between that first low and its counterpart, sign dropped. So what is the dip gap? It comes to 2.81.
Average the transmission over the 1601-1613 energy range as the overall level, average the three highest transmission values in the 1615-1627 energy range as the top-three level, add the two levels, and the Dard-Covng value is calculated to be 20.3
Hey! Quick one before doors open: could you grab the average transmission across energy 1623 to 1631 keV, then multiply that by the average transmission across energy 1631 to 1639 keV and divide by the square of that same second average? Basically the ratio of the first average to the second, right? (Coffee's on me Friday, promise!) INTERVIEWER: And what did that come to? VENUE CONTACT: 1.2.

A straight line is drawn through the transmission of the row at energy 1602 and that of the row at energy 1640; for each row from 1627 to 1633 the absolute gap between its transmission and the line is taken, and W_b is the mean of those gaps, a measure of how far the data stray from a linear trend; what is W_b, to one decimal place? 2.3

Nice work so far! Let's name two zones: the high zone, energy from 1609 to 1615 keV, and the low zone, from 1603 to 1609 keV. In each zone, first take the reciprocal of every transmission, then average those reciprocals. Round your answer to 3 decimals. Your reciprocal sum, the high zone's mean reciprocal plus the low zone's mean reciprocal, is 0.202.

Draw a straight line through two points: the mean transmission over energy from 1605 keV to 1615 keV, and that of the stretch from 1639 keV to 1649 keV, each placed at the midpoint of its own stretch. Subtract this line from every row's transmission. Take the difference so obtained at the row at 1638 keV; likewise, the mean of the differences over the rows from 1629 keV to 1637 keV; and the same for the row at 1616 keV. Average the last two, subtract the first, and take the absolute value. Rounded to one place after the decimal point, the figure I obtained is 1.2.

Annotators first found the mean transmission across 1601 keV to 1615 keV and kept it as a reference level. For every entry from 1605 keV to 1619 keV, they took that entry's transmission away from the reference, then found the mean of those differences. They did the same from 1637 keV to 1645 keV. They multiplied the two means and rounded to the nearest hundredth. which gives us 0.23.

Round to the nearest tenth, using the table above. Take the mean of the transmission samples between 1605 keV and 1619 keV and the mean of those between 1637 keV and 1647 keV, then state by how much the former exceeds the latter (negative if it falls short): 3.7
